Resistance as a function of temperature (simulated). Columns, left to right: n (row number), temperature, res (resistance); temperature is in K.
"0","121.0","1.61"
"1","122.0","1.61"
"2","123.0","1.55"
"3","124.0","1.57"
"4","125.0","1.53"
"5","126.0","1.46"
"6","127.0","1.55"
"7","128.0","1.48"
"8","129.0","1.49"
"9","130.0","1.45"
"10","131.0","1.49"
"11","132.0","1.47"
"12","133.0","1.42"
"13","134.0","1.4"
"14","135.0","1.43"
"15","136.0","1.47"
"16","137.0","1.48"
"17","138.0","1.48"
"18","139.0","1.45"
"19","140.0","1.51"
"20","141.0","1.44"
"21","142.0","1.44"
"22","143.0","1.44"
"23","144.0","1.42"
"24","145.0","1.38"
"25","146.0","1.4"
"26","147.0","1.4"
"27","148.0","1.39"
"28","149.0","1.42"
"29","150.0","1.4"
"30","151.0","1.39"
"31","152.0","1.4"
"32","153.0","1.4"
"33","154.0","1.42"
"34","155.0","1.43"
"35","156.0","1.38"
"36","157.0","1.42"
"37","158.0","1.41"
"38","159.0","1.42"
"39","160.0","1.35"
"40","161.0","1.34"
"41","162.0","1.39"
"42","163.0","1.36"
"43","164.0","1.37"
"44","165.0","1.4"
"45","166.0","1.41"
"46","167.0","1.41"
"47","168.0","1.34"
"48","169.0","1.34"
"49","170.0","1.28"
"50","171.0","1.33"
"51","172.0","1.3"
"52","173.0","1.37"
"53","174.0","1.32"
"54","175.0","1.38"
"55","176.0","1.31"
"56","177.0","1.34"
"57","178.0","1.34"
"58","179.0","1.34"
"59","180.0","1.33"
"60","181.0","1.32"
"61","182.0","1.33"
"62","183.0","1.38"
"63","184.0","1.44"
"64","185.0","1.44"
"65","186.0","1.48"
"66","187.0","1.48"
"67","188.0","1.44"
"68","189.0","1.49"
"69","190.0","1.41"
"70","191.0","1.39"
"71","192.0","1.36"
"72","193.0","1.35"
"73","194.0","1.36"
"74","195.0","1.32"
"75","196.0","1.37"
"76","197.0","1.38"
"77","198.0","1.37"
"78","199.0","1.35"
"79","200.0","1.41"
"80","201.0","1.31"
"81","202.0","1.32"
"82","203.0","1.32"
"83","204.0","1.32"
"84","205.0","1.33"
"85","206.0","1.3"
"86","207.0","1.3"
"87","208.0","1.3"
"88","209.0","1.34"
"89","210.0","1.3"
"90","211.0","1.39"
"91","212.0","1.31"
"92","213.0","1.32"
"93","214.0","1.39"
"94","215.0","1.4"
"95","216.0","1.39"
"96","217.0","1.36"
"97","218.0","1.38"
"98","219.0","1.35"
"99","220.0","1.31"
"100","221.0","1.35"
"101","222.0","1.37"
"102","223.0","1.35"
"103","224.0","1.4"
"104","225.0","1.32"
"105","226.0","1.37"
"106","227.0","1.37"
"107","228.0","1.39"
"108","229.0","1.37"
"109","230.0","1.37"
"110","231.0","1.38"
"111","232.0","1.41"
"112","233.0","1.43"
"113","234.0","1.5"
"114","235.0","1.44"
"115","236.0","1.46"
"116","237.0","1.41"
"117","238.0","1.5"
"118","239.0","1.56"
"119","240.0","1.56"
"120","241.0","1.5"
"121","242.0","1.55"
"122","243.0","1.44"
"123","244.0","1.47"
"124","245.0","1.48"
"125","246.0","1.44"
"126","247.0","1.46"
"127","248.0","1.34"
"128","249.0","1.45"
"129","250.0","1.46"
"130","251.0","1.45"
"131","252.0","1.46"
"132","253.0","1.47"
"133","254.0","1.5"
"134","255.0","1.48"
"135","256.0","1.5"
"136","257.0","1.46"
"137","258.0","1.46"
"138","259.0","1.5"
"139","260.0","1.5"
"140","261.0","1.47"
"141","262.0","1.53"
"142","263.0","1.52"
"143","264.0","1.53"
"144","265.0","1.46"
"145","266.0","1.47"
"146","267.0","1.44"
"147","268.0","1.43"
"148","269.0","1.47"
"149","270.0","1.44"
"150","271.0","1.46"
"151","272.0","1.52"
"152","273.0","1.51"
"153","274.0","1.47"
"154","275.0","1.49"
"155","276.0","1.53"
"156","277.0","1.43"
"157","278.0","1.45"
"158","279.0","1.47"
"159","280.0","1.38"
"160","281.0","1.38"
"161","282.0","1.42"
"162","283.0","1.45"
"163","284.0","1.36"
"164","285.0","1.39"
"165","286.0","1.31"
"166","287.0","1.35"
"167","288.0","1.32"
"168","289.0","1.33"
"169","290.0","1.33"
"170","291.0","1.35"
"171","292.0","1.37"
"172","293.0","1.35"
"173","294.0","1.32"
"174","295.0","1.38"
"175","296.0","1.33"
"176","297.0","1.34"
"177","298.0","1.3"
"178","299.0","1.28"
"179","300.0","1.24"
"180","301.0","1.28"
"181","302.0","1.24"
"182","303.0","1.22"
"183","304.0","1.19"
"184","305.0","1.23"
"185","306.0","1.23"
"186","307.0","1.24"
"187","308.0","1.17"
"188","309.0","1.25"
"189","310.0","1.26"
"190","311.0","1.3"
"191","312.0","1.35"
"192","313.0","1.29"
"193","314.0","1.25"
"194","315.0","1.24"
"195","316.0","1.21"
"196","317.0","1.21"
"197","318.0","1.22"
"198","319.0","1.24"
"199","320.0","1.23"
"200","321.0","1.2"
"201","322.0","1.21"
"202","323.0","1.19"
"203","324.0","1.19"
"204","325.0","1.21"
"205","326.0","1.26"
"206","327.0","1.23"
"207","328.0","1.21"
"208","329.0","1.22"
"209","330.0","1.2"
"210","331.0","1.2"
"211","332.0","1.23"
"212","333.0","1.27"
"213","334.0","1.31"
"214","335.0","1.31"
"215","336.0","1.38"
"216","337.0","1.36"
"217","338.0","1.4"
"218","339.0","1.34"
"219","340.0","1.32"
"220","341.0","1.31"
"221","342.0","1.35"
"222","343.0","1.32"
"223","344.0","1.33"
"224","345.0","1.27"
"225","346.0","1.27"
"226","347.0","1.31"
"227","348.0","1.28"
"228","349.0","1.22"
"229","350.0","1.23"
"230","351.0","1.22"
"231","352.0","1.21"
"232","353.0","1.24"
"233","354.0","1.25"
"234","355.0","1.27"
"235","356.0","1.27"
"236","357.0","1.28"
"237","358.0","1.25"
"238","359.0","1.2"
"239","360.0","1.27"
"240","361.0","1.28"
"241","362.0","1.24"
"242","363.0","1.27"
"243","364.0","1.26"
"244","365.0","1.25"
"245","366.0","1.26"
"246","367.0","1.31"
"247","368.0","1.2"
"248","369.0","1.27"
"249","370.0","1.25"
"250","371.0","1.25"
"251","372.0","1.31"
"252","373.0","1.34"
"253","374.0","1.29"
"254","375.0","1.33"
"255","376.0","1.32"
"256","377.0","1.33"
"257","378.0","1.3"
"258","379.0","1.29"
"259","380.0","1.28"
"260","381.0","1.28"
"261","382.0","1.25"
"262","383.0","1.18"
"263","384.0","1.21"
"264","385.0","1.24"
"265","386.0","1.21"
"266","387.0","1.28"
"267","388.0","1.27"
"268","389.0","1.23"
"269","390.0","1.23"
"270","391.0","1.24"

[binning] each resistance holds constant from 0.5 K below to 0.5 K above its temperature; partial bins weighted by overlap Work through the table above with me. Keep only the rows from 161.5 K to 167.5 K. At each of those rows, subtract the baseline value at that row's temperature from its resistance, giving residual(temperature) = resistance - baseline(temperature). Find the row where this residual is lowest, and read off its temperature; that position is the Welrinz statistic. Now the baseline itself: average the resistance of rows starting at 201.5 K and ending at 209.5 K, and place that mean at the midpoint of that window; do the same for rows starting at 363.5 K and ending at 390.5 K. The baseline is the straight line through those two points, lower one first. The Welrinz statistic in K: 163.0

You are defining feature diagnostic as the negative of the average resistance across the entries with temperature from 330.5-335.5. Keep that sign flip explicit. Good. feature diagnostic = -1.26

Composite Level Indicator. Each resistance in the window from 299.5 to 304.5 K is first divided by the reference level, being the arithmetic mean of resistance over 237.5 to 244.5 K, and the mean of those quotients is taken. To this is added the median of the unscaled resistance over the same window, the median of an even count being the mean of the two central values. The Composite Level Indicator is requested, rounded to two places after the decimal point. 2.06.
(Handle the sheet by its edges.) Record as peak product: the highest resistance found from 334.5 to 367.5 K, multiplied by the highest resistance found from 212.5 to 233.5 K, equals 2.00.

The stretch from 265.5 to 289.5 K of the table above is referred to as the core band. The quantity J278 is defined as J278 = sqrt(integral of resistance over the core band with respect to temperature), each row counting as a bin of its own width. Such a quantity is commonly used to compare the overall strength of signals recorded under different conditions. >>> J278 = 5.85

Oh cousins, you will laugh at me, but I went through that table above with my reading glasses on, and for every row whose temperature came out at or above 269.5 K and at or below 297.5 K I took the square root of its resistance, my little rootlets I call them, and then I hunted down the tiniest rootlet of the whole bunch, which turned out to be 1.14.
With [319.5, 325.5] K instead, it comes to 1.09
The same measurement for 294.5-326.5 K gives 1.08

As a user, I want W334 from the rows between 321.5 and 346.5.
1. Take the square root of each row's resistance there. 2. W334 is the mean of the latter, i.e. 1.129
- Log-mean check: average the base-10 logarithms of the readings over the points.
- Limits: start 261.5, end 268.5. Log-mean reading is 0.17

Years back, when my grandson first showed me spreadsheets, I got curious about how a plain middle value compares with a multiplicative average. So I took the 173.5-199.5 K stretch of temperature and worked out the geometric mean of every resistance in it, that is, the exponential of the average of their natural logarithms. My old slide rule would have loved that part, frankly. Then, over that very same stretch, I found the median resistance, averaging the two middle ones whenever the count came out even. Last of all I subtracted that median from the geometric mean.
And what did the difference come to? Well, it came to 0.012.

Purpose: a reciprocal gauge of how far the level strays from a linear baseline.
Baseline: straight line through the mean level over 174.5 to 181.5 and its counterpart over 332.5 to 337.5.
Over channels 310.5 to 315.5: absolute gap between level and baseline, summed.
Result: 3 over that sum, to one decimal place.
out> 11.9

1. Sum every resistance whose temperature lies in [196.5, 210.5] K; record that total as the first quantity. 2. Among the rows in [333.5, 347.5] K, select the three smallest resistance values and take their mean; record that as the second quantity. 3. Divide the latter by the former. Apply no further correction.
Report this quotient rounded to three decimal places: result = 0.069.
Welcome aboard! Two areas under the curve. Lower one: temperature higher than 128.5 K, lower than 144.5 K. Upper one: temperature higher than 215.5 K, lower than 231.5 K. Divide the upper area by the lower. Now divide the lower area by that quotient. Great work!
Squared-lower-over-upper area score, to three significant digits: 24.8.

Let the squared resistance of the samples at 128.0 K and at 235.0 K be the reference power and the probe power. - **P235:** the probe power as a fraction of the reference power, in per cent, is 95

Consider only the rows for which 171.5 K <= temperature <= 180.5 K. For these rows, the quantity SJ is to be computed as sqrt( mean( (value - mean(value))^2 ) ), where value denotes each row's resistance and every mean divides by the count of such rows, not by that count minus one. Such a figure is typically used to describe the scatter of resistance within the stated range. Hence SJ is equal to 0.024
